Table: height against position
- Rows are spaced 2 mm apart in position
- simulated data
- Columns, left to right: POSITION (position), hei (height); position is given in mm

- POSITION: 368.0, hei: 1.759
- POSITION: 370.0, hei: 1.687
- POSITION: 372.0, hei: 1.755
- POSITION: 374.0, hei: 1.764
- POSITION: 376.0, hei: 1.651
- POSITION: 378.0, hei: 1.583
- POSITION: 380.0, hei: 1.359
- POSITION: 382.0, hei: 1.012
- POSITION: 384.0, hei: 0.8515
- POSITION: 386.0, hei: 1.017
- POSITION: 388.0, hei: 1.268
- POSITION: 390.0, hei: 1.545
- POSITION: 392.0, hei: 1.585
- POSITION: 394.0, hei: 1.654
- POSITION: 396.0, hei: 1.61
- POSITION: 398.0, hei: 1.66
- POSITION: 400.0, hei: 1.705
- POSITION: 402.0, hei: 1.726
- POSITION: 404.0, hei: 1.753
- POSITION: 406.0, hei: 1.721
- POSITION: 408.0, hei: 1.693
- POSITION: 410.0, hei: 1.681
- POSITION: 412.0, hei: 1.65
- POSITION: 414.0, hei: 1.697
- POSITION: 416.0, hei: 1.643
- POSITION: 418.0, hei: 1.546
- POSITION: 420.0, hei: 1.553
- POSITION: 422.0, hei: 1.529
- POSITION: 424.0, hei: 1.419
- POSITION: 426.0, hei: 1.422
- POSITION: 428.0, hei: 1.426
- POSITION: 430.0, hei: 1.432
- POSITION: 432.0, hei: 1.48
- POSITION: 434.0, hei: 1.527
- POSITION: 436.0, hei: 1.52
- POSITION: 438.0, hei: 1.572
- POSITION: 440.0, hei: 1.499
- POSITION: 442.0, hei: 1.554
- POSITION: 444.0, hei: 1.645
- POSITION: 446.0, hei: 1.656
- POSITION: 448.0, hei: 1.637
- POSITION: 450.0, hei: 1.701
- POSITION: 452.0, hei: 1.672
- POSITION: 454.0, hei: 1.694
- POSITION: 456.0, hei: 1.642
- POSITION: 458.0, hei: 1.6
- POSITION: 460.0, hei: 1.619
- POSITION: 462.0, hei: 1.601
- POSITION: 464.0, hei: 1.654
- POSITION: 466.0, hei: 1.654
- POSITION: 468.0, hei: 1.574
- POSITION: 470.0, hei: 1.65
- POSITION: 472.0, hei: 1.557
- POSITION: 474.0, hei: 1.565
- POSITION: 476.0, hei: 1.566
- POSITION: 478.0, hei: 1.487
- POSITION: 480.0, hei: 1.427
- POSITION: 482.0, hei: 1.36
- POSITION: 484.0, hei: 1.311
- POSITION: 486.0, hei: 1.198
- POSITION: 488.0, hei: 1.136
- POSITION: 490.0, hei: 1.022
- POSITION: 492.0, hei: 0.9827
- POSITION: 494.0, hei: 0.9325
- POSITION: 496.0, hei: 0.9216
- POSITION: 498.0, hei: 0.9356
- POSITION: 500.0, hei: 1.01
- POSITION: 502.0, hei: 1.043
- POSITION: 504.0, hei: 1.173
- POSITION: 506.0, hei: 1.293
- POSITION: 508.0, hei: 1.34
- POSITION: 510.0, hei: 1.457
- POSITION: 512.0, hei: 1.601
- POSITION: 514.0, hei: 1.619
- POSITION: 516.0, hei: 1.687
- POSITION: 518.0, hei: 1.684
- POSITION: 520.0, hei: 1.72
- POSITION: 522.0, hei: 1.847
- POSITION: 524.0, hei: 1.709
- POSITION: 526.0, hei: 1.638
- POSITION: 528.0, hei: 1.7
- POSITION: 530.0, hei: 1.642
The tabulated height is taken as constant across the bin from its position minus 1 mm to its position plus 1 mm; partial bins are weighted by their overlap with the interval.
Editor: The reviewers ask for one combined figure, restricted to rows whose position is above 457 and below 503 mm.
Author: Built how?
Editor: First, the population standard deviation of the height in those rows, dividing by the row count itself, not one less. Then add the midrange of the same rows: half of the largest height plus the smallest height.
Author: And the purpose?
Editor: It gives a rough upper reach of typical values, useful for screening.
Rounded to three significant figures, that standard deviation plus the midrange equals 1.56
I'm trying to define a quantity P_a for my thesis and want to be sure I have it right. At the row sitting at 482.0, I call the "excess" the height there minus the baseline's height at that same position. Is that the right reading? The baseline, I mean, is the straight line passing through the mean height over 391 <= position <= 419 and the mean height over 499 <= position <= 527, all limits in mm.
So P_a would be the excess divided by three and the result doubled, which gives -0.12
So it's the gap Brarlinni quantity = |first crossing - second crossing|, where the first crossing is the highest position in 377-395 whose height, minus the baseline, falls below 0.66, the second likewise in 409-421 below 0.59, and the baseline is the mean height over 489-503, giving 28 mm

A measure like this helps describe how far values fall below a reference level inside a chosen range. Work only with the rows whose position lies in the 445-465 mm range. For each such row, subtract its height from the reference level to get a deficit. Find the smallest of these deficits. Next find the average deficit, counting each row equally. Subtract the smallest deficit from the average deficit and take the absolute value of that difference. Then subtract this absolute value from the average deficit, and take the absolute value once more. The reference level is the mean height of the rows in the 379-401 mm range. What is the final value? 0.31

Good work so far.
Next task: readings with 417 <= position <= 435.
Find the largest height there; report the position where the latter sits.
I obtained 420.0 mm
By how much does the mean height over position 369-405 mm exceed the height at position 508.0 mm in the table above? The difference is 0.17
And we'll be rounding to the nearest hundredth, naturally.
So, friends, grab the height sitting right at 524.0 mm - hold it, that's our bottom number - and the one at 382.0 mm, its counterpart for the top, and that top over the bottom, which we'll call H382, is 0.59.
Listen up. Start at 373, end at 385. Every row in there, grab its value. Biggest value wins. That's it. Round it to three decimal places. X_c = 1.764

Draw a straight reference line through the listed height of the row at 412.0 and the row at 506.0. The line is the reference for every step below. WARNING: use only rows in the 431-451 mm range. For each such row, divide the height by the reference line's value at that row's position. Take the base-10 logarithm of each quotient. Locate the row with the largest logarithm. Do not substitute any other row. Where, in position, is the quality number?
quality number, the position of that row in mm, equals 450.0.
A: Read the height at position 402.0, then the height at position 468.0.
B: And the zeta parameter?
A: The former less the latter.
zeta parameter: 0.15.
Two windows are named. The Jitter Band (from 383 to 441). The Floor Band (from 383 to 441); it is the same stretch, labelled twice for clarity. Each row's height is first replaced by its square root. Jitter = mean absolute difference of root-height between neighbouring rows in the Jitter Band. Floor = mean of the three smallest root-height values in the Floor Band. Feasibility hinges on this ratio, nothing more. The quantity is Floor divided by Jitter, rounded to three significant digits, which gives 40.3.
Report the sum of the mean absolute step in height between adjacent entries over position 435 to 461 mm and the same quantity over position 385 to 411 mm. 0.12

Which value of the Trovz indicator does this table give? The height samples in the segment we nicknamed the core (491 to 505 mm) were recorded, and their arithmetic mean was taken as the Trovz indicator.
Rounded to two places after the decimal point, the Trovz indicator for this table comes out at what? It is 1.00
